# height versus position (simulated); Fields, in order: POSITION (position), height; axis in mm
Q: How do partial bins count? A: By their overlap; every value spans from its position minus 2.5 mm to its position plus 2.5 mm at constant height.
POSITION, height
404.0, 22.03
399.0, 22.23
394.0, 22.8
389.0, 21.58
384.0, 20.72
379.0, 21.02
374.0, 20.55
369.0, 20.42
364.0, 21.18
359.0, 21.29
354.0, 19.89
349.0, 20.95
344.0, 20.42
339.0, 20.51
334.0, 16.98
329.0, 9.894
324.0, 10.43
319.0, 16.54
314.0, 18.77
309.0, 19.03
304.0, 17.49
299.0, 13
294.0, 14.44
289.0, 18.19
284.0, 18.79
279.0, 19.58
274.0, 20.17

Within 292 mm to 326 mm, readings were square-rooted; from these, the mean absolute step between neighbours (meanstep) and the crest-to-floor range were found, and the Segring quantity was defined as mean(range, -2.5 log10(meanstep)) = 1.14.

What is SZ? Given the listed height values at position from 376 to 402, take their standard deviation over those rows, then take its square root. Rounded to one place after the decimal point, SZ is 0.9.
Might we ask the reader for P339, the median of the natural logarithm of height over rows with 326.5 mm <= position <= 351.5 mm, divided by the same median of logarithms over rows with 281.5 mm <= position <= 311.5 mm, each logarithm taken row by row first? 1.05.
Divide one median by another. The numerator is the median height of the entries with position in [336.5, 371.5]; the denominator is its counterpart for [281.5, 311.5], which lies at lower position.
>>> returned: 1.15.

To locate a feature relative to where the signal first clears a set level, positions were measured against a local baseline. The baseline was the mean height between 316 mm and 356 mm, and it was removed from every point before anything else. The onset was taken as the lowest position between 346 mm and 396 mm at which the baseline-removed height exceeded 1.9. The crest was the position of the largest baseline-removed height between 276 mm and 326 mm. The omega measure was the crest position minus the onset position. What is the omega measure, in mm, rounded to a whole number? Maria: -70 mm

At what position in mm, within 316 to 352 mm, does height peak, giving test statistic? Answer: 349.0 mm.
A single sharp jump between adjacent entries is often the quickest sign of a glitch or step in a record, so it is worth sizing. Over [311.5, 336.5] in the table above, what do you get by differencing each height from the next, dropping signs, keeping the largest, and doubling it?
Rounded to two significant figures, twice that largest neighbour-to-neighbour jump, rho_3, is 14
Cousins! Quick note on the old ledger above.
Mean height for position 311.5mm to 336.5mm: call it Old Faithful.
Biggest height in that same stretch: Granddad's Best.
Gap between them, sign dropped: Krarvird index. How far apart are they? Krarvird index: 4.2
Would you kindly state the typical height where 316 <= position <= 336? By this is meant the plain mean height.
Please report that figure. 13.5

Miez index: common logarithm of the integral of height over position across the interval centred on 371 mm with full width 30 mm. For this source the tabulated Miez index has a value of 2.80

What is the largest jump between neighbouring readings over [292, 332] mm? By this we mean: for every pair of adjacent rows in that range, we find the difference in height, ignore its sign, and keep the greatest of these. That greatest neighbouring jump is 6.1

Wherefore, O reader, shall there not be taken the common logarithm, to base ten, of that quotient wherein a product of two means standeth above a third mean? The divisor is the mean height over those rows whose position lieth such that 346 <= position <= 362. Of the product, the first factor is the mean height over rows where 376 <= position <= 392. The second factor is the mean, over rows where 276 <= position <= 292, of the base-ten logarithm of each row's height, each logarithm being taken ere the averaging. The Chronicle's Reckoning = 0.11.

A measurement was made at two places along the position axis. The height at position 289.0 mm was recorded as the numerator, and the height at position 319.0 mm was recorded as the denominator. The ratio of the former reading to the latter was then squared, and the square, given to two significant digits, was 1.2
